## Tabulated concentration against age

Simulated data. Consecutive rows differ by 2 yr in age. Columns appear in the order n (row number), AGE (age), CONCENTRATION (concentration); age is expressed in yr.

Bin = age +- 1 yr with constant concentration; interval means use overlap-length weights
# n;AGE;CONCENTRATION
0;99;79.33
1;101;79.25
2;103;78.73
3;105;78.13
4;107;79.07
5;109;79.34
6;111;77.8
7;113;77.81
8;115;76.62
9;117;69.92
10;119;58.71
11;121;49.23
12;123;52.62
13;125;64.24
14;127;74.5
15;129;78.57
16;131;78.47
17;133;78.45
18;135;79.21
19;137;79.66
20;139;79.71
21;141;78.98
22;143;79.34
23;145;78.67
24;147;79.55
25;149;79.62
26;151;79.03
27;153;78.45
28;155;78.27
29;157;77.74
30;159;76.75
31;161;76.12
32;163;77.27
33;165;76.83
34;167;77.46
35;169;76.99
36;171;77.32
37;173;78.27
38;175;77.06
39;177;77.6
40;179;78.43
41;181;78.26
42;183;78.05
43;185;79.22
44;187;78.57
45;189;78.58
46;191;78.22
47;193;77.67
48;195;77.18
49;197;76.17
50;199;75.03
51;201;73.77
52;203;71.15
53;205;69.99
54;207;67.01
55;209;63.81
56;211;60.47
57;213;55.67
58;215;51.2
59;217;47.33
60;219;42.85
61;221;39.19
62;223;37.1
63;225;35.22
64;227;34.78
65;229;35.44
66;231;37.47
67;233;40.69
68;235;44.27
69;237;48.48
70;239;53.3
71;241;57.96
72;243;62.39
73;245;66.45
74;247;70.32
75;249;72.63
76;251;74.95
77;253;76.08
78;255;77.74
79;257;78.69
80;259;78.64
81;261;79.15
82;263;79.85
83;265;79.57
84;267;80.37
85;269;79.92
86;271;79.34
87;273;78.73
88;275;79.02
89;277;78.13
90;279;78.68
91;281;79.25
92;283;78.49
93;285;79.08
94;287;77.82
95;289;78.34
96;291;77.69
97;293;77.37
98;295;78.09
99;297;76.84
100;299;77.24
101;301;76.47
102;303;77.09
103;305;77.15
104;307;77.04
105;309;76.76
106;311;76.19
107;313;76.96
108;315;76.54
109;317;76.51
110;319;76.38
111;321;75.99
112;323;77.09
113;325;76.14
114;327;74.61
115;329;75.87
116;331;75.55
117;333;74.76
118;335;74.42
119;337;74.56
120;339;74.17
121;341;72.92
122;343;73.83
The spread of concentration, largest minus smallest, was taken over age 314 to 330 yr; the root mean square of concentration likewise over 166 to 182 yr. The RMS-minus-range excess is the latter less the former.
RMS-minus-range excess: 75.2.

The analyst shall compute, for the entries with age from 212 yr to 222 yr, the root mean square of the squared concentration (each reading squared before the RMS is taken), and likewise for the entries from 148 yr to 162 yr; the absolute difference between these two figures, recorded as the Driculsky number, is 3754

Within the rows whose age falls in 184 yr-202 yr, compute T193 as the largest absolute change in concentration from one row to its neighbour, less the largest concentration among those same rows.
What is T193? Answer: -78.0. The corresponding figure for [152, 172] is -77.3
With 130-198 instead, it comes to -78.5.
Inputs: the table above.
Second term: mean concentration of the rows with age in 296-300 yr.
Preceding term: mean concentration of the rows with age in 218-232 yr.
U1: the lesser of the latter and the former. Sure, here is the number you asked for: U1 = 37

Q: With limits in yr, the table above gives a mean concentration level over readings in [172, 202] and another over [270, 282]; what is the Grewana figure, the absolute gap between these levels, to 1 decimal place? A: 1.4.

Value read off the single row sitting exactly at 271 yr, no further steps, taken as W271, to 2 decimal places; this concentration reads 79.34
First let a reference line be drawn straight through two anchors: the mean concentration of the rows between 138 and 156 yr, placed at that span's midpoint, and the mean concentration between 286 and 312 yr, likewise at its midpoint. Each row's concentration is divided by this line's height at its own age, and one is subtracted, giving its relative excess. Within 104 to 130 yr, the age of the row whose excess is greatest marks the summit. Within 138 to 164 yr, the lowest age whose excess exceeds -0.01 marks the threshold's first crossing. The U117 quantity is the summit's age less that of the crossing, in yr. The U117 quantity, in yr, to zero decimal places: -30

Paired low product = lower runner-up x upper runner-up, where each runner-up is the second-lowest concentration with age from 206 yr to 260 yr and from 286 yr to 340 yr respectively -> 2621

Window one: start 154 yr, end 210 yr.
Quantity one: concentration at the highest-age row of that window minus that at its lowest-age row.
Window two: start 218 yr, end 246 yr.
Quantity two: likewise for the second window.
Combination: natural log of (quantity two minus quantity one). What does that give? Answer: 3.64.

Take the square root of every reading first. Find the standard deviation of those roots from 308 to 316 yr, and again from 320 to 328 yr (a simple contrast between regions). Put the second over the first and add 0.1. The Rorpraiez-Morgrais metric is 3.2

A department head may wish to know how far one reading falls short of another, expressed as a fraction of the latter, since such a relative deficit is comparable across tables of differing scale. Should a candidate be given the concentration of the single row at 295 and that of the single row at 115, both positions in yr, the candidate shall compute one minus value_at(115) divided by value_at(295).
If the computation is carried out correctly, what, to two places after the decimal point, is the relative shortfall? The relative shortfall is 0.02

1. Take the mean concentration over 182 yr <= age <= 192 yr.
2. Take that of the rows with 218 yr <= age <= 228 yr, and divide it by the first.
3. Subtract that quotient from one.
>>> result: 0.52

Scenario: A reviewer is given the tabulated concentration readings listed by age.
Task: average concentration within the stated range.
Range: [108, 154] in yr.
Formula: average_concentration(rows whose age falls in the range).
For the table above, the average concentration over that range 74.3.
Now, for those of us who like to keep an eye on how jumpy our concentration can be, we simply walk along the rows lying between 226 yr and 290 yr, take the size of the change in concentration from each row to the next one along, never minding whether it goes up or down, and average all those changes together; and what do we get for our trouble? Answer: 1.7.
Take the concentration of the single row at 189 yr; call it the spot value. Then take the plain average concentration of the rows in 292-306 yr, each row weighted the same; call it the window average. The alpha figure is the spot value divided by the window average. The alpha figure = 1.02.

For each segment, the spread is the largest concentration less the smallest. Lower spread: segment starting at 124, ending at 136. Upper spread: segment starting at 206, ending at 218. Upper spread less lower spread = 4.7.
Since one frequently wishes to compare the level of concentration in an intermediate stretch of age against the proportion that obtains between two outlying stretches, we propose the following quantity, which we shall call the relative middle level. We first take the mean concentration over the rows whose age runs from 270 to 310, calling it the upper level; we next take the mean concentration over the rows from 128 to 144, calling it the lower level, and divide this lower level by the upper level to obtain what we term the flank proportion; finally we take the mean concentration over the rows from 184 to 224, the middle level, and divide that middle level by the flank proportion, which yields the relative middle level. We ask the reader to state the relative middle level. 64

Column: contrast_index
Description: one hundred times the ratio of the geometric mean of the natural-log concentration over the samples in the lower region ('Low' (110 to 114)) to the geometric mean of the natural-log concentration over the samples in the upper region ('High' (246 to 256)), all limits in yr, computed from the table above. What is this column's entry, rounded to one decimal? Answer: 101.1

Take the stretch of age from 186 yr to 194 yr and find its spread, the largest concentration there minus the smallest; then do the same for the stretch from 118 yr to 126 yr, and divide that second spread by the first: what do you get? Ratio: 16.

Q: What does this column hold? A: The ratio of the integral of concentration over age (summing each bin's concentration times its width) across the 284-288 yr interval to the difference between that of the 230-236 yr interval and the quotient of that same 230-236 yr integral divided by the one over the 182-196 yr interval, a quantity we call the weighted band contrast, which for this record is 1.3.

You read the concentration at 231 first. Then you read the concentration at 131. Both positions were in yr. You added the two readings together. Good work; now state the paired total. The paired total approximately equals 116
